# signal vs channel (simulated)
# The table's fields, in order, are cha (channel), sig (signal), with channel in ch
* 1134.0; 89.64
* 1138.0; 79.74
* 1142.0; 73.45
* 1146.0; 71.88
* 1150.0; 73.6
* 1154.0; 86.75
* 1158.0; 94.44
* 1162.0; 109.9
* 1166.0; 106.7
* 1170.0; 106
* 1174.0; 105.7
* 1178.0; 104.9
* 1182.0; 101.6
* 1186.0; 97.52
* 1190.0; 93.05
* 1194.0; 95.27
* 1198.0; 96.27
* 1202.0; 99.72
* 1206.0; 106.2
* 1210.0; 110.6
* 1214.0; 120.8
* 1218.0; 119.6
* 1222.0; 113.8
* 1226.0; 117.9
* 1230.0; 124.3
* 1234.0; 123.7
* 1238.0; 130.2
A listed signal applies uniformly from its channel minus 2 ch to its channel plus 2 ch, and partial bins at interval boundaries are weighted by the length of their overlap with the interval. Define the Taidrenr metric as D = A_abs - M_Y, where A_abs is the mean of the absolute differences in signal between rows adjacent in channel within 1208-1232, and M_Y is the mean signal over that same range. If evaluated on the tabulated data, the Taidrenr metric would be -112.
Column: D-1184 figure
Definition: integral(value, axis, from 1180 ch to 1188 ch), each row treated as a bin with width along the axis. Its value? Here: 796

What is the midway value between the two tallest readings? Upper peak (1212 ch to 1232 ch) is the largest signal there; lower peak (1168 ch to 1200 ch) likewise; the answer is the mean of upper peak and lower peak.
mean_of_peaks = 115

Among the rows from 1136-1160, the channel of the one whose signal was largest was 1158.0 ch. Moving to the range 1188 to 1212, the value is 1210.0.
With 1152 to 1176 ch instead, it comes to 1162.0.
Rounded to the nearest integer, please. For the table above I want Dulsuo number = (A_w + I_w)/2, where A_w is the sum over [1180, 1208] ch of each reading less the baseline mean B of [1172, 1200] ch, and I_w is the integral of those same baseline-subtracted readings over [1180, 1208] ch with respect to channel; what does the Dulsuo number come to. -12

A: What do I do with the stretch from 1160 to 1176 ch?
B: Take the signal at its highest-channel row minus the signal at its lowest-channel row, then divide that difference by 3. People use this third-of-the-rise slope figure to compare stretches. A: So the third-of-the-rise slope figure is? -1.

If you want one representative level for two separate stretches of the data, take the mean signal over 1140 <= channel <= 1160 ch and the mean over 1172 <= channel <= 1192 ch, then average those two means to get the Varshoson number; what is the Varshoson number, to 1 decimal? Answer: 90.3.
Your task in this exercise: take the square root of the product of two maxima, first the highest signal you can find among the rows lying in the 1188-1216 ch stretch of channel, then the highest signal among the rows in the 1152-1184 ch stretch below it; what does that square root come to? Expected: 115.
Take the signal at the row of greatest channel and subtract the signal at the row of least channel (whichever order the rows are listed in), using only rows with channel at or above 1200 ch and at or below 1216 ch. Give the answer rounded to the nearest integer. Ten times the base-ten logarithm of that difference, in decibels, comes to 13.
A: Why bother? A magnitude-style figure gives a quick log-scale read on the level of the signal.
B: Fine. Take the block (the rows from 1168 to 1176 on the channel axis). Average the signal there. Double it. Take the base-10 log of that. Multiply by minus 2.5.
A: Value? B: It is -5.81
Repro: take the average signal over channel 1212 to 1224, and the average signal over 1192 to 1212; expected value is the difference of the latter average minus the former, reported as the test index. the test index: -16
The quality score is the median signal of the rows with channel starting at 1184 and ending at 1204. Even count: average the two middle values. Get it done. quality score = 96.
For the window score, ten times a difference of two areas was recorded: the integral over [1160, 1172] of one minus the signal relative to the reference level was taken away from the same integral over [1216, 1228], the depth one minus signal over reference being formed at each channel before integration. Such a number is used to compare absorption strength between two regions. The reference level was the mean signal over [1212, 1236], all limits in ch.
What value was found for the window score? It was -10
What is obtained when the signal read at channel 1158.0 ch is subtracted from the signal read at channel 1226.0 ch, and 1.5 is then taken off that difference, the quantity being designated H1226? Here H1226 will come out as 22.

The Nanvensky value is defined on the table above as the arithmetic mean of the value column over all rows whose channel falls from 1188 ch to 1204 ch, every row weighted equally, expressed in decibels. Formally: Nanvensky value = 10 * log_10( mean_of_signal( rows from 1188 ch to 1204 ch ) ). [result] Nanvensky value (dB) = 19.8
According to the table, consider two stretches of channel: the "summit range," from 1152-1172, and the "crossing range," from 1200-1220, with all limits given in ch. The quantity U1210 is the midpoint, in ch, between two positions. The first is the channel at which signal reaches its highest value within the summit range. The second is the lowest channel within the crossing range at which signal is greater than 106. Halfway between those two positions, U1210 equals 1184 ch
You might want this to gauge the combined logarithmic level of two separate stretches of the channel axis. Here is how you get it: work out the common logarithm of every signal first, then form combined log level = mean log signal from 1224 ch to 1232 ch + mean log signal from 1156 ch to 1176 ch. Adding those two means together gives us 4.10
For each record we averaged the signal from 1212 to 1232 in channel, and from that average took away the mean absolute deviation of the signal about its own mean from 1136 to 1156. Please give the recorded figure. 114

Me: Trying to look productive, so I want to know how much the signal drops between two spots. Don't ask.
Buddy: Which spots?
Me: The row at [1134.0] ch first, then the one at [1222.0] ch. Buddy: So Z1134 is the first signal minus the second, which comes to -24.2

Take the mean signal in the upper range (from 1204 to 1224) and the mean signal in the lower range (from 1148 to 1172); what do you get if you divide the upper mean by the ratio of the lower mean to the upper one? 136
